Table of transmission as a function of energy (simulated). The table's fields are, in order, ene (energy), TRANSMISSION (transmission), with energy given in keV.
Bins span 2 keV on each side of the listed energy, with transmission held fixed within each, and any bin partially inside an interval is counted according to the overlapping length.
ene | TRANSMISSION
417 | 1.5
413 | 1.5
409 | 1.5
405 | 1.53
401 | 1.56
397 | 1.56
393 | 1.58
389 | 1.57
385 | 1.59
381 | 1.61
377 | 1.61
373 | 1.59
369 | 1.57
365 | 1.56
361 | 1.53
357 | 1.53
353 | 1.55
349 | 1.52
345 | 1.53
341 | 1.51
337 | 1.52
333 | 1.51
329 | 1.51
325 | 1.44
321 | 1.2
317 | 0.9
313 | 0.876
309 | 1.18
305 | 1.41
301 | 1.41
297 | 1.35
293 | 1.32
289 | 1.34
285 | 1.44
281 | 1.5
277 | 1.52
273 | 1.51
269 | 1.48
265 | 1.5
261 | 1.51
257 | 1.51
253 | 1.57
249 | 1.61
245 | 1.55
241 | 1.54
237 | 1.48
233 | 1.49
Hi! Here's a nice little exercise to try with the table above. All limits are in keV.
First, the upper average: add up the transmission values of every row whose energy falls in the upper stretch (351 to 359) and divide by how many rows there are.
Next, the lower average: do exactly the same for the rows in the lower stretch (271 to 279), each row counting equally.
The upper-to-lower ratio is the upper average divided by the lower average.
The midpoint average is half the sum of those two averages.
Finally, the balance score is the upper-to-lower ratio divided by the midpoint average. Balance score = 0.67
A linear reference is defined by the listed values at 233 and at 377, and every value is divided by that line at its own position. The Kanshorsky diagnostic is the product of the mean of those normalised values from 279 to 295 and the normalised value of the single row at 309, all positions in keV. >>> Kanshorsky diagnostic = 0.69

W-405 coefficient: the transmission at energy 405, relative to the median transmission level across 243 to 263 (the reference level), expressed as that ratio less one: -0.013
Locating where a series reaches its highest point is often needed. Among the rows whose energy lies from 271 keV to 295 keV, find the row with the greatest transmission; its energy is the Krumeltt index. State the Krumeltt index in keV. 277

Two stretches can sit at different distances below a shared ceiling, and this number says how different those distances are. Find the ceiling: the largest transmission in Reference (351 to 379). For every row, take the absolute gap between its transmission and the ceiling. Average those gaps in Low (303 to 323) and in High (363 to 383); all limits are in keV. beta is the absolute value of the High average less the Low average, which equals 0.47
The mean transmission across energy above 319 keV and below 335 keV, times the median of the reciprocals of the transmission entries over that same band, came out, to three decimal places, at 0.960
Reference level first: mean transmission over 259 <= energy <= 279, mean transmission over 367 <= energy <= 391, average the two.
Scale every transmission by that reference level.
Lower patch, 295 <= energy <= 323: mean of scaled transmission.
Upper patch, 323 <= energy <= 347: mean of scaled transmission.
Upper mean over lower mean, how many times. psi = 1.26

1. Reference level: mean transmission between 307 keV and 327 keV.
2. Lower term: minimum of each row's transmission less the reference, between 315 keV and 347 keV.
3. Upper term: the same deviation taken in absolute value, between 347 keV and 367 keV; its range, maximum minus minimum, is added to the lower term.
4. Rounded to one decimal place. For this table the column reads -0.2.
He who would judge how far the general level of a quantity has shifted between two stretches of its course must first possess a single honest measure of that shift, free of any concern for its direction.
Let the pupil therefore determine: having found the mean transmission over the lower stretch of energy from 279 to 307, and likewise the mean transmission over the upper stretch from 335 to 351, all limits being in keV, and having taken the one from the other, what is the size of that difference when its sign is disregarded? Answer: 0.12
